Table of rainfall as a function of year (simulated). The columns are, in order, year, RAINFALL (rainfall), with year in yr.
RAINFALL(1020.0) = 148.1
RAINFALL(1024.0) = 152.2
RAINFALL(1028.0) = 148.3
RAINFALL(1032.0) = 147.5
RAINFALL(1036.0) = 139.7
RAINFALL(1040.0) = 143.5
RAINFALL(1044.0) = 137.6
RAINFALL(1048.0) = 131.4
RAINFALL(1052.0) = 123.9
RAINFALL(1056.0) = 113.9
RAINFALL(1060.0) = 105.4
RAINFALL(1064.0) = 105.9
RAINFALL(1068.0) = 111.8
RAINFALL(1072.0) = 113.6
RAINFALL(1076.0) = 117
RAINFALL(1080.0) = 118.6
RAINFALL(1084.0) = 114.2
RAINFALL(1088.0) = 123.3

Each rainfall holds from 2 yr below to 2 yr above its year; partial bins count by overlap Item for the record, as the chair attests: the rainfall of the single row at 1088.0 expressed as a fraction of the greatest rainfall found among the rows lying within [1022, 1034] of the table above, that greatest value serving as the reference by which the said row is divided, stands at 0.81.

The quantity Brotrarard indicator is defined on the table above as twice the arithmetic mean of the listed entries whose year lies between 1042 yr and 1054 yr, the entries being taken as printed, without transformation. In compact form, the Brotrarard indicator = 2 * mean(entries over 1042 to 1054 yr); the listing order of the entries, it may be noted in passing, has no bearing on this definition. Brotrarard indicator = 262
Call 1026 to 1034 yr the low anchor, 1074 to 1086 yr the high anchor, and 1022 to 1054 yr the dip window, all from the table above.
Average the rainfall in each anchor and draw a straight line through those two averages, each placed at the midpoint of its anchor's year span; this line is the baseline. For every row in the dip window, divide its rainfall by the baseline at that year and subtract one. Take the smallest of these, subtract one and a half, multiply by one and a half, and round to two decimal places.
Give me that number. -2.36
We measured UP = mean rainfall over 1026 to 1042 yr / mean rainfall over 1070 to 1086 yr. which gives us 1.25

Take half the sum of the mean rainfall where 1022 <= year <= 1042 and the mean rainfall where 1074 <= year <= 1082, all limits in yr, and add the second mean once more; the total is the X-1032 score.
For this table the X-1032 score 250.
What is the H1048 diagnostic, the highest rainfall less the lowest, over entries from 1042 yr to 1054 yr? 14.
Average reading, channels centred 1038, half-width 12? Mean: 141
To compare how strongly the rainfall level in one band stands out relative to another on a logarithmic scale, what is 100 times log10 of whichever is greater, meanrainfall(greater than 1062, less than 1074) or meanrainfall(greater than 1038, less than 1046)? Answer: 215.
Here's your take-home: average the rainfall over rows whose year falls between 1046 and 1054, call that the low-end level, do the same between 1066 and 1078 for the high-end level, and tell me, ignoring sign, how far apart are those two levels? 14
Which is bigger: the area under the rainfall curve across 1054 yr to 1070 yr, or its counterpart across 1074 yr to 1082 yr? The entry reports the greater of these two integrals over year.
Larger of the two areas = 1748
